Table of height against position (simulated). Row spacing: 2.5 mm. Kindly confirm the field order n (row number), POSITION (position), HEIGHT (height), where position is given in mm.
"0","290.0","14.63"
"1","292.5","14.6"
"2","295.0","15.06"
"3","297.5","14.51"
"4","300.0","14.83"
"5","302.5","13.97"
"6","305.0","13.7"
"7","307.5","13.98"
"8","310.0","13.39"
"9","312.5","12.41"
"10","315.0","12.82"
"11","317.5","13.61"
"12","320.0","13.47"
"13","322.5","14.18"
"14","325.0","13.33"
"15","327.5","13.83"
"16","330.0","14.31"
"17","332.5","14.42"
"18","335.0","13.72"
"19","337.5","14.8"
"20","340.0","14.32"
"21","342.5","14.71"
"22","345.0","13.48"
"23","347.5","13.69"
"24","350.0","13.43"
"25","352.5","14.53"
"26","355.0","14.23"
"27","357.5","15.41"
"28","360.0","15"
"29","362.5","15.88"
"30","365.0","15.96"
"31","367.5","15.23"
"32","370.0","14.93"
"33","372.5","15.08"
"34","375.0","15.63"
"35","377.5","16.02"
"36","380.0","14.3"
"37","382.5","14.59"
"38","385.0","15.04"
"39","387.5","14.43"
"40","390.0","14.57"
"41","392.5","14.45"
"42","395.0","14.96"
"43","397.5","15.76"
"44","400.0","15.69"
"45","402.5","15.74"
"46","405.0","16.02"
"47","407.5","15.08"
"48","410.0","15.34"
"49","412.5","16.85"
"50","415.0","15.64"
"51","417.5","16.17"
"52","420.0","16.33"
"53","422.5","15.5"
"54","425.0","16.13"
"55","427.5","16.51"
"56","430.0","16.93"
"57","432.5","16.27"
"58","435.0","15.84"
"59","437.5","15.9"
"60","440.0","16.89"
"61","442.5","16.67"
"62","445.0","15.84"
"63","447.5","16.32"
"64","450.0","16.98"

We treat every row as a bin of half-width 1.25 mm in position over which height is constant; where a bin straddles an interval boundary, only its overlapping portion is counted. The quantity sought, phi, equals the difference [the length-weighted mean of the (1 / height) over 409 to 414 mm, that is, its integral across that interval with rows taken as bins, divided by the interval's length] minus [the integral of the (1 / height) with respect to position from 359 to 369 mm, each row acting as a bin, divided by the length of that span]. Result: -0.002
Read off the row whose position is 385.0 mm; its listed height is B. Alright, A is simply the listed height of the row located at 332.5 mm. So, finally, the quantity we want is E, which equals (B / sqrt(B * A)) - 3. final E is -1.979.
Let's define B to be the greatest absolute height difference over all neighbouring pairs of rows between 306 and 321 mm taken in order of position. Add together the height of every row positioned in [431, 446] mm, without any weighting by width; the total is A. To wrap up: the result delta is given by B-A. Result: -96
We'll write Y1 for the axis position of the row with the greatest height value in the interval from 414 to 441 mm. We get 430.0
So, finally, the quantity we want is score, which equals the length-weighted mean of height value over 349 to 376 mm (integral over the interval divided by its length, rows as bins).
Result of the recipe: 15.0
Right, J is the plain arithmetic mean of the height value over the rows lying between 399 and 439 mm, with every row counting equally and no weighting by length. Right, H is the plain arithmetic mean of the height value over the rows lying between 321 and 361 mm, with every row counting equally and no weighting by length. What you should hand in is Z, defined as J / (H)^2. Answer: 0.079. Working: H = 14.2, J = 16.0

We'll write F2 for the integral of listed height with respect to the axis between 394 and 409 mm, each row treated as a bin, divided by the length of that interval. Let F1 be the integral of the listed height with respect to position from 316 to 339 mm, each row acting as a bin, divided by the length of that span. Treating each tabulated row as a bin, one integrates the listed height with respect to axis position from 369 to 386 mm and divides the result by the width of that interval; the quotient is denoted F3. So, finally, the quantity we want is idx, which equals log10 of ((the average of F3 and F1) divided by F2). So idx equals -0.03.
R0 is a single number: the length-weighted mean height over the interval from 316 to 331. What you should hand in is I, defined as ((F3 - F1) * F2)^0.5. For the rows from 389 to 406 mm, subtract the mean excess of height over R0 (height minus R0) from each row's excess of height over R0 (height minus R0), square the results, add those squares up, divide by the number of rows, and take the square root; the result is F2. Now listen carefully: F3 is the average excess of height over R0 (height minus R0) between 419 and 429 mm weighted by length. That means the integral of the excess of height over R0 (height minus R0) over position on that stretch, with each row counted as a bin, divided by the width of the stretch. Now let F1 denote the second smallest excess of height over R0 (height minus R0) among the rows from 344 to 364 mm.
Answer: 1.25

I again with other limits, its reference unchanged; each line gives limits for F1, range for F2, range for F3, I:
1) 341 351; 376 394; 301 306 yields 0.48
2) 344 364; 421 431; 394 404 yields 1.05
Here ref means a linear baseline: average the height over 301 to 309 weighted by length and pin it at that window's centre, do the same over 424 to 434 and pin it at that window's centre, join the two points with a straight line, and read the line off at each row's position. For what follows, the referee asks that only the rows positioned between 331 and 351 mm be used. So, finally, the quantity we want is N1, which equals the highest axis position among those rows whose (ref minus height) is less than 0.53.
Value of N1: 342.5 mm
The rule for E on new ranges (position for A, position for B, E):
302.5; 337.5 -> -1.971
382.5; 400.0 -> -1.963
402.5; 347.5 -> -2.067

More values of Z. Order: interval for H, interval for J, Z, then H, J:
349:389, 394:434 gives 0.071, 15.0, 15.9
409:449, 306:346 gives 0.053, 16.2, 13.8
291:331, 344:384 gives 0.077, 13.9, 14.8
